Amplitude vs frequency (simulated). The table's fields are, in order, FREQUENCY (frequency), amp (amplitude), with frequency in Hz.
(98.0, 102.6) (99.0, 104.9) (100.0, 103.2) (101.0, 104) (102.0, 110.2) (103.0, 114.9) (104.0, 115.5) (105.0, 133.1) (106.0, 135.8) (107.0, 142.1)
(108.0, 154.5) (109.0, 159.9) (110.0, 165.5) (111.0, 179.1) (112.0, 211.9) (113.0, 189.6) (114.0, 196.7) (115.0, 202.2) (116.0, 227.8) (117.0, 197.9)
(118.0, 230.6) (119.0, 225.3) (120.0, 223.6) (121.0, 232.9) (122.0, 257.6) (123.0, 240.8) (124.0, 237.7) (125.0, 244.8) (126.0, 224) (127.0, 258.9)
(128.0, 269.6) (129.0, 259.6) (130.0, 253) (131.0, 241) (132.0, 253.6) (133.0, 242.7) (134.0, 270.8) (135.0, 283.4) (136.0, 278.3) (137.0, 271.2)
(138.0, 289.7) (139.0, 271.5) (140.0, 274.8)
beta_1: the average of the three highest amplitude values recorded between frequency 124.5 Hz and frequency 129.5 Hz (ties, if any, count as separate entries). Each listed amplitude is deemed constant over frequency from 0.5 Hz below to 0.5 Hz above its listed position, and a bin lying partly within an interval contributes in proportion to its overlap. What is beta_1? 263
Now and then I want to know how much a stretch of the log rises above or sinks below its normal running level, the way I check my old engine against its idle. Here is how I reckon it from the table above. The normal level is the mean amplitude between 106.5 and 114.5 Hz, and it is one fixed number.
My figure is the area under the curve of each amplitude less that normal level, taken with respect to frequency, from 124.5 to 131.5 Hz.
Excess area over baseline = 527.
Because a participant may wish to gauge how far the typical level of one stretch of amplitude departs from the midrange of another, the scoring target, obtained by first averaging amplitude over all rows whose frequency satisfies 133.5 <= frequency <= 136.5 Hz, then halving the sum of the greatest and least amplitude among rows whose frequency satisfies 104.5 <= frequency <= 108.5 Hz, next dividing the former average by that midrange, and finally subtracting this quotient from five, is 3.07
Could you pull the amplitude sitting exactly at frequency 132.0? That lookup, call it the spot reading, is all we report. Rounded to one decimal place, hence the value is 253.6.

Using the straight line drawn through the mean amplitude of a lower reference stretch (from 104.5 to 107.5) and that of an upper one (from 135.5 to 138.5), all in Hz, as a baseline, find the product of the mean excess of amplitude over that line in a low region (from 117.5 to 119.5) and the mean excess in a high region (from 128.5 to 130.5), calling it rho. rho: 371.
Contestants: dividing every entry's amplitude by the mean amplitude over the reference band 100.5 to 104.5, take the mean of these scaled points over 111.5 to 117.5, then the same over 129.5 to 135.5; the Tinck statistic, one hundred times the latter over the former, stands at 126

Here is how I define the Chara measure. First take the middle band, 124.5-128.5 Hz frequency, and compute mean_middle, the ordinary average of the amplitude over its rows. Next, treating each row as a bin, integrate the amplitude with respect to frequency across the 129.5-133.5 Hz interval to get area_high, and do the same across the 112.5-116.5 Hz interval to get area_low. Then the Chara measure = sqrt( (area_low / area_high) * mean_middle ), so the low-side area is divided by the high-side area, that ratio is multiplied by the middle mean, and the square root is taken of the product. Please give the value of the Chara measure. 14.3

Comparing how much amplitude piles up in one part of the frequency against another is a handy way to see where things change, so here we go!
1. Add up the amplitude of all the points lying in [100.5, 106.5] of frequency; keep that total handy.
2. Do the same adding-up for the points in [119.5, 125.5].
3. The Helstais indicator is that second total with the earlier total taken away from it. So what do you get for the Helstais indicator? 724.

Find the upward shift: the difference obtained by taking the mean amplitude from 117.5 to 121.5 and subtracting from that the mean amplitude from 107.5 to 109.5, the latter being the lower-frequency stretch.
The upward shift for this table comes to 71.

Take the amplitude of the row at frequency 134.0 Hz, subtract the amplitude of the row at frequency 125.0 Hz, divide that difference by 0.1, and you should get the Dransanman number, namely 260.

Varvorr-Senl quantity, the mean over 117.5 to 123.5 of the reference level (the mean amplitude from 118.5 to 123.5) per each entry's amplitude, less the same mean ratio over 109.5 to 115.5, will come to -0.2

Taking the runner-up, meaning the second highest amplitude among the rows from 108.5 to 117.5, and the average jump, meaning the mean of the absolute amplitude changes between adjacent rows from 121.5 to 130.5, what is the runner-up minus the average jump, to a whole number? 198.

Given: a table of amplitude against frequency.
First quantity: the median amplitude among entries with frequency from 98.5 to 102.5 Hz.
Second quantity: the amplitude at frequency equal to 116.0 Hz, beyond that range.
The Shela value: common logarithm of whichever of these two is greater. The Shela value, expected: 2.36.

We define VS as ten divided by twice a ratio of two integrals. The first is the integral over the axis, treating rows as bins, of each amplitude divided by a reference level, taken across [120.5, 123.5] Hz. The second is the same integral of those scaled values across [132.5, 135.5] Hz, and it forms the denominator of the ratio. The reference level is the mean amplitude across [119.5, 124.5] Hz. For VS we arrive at 5.4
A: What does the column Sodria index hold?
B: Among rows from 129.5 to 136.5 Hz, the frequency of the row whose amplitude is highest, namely 135.0 Hz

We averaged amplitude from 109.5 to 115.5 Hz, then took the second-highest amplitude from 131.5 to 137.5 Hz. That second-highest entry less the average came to 87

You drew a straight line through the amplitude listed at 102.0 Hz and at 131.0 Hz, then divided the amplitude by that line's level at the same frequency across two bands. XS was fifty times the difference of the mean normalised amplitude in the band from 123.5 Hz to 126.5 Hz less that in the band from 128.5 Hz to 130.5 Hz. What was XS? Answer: 0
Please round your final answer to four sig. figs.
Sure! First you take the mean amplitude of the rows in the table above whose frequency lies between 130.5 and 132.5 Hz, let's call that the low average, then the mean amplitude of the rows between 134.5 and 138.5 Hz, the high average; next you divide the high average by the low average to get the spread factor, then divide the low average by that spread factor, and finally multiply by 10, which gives 2179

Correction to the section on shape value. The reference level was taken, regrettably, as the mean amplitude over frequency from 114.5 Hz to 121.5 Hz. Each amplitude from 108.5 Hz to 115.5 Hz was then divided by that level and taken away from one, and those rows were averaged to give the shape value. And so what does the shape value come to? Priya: 0.2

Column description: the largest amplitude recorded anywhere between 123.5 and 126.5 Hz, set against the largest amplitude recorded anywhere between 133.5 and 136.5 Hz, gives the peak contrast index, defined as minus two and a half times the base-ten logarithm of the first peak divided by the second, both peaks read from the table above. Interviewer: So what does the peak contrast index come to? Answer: 0.16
